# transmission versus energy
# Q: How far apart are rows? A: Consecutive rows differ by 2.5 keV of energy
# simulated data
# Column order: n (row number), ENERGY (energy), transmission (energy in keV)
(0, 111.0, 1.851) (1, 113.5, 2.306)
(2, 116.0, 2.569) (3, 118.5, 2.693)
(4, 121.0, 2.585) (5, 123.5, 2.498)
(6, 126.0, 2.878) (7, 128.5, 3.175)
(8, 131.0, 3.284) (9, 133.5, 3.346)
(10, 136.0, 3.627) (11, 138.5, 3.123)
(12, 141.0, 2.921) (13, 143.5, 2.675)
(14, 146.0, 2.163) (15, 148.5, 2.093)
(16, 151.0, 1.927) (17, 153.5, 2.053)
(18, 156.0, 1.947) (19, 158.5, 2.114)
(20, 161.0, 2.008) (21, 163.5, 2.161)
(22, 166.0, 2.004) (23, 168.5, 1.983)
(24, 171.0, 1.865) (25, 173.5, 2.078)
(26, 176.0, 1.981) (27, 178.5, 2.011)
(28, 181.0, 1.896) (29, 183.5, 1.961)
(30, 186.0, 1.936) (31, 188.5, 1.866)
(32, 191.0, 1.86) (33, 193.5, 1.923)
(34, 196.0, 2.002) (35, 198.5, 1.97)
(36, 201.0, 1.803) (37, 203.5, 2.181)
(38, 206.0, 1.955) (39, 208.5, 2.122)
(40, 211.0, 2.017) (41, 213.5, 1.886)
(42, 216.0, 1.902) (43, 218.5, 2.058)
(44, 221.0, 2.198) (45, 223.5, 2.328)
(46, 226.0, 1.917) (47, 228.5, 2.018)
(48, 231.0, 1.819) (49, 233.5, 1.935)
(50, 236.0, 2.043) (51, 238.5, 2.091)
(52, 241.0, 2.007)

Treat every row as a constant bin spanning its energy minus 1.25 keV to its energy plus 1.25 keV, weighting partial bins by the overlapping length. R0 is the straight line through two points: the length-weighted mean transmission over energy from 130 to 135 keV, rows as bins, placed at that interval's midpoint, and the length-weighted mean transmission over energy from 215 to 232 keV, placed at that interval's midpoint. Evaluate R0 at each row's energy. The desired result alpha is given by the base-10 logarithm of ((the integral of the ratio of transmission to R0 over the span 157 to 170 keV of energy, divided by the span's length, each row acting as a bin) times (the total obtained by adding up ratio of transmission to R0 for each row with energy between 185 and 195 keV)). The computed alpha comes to 0.3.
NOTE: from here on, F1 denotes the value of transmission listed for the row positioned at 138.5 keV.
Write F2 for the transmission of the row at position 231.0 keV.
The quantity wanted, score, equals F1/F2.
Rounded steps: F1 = 3.123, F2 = 1.819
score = 1.72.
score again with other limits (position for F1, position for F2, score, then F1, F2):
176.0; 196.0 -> 0.99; 1.981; 2.002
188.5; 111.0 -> 1.01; 1.866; 1.851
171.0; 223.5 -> 0.80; 1.865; 2.328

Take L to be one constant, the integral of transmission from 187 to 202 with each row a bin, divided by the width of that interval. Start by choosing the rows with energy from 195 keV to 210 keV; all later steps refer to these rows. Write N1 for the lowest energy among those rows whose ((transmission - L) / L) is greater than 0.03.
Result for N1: 196.0 keV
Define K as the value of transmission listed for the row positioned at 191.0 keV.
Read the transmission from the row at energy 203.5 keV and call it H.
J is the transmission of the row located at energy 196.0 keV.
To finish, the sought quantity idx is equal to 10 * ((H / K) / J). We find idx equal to 5.9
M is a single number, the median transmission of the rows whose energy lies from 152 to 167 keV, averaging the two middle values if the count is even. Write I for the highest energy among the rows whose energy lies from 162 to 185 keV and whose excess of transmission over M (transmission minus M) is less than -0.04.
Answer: 183.5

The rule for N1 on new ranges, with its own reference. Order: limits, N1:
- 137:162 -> 138.5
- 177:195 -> 178.5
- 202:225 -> 203.5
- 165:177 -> 166.0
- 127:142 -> 128.5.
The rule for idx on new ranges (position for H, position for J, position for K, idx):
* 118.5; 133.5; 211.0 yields 4.0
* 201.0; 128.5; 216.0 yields 3.0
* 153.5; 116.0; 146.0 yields 3.7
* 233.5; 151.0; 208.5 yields 4.7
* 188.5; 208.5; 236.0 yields 4.3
